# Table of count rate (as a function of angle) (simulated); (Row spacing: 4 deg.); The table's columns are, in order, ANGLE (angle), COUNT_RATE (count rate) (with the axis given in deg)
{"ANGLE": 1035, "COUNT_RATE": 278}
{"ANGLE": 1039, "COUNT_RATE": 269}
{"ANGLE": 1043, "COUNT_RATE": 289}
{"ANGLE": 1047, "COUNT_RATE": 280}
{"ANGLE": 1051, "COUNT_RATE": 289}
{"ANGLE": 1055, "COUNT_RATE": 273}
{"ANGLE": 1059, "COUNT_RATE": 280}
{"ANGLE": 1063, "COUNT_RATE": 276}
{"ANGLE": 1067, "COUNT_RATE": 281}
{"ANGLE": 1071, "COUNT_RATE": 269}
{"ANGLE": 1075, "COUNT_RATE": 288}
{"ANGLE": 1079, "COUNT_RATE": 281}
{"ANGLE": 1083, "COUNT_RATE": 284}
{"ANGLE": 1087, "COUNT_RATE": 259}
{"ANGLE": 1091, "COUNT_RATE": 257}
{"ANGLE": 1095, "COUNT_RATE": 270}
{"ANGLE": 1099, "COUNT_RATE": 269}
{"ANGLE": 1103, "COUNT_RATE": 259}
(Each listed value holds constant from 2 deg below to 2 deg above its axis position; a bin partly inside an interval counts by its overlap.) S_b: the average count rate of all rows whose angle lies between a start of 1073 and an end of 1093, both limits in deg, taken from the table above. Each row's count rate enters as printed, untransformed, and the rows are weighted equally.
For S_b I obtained 274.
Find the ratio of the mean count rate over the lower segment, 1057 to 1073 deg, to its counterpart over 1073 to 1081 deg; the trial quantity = 0.97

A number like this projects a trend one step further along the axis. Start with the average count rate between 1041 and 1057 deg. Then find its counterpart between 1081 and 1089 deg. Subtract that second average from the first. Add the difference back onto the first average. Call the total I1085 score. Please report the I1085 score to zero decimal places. 294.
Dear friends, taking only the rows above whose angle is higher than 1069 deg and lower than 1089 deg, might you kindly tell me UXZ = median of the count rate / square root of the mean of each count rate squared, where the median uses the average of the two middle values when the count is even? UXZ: 1.02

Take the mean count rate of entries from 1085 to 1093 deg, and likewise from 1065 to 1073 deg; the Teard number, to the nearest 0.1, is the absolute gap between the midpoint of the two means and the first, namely 8.5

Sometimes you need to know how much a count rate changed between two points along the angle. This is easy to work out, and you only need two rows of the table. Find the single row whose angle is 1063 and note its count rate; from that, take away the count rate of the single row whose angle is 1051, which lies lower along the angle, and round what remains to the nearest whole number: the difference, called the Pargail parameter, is -13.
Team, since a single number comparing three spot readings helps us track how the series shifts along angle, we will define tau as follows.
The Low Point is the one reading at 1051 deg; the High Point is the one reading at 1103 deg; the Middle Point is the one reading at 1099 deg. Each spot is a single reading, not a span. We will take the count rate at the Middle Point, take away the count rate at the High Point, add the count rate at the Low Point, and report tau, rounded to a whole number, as 299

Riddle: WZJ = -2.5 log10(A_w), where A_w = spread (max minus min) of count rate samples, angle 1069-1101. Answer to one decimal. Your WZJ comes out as -3.7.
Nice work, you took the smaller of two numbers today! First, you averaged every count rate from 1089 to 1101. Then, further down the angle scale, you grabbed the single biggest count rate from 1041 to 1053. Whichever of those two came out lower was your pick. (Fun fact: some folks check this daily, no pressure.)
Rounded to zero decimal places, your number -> 265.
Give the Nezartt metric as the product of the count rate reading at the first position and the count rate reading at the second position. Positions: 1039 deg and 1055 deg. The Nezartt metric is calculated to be 73437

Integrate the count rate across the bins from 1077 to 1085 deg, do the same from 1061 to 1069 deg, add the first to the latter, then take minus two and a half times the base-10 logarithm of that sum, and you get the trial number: -9.13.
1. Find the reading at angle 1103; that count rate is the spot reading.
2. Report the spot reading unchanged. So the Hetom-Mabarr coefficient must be 259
